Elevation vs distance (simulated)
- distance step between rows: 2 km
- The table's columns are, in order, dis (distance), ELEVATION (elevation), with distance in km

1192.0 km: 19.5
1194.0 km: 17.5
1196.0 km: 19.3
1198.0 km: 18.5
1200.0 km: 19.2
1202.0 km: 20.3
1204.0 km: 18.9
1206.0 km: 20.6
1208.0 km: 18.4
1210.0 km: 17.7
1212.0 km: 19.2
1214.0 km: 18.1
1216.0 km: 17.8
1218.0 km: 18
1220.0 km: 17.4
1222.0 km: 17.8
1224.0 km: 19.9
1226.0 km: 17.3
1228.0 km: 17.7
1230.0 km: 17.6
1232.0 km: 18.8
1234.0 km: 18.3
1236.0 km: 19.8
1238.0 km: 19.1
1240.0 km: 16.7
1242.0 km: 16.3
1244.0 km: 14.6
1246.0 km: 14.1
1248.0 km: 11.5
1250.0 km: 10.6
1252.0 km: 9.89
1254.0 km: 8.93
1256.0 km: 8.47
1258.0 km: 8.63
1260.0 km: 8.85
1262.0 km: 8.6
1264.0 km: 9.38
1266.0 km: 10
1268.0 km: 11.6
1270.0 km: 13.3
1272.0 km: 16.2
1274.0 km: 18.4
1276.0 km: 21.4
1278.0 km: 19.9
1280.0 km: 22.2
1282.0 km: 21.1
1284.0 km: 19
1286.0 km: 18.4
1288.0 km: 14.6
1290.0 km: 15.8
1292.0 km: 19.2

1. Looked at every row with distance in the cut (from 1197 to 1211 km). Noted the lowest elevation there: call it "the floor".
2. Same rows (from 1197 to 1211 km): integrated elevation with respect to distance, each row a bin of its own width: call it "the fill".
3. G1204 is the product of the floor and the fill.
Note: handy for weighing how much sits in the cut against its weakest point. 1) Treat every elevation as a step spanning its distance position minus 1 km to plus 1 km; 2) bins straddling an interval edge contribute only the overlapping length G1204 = 4729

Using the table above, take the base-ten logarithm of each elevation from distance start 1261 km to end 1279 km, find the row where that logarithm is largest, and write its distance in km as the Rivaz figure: 1276.0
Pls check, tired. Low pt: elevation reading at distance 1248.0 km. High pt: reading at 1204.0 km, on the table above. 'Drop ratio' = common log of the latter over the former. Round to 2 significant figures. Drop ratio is 0.22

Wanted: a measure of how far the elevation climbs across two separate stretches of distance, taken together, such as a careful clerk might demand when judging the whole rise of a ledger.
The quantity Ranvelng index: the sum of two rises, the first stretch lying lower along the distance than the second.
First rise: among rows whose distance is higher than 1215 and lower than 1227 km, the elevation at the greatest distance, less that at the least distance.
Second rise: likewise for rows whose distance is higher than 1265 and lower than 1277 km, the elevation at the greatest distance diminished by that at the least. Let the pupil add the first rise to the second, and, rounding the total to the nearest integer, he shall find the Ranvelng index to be 11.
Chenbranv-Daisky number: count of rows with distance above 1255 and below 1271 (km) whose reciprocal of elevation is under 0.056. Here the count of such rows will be 0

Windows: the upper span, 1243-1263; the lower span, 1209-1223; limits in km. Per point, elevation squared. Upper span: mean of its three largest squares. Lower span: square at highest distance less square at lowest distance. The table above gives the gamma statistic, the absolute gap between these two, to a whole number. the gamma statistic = 178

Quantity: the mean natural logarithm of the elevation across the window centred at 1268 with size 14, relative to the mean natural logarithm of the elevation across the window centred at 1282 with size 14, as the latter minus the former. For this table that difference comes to 0.5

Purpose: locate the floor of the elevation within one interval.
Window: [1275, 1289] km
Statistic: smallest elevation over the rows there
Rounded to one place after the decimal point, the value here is 14.6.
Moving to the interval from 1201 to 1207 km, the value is 18.9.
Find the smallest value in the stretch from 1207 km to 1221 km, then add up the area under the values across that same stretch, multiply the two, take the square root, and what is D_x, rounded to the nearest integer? 66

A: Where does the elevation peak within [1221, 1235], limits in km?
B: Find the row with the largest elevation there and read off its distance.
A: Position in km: 1224.0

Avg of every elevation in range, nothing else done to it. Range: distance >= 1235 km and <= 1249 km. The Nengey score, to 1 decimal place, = 16.0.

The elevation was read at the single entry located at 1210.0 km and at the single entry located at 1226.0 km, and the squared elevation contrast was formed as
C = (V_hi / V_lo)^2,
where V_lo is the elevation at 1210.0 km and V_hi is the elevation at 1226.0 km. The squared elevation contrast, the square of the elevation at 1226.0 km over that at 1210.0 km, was 1.0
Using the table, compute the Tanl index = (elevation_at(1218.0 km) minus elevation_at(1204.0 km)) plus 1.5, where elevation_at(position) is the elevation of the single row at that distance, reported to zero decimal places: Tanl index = 1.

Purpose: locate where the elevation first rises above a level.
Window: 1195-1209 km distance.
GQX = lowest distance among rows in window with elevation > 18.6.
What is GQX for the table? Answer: 1196.0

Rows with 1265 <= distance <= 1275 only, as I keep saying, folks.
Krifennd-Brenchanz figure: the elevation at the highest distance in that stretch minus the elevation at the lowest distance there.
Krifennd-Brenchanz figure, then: 8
